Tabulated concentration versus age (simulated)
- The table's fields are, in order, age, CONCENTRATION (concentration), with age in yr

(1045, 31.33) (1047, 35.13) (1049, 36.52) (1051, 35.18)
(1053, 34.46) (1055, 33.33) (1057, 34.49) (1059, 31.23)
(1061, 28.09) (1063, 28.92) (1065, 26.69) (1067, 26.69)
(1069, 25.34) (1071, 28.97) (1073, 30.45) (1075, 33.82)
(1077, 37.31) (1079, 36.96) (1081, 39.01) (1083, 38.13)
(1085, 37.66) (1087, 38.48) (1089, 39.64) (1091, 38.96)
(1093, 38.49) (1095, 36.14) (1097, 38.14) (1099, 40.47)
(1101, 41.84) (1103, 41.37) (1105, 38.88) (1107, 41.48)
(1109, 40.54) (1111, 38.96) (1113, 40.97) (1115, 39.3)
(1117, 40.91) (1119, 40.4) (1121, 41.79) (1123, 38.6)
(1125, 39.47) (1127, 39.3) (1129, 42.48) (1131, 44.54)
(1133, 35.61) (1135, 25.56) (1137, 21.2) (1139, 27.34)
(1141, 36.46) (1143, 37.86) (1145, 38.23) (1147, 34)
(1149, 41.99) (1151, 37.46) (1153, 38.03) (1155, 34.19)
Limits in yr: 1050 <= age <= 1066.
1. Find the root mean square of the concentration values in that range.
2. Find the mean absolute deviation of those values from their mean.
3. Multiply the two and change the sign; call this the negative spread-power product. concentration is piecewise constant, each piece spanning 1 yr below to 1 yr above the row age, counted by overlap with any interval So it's -89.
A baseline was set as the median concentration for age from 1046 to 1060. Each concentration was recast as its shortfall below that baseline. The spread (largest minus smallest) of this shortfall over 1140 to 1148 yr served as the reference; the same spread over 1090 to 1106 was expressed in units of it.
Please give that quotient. 1.35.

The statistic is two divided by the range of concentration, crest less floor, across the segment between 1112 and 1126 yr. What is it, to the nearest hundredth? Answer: 0.63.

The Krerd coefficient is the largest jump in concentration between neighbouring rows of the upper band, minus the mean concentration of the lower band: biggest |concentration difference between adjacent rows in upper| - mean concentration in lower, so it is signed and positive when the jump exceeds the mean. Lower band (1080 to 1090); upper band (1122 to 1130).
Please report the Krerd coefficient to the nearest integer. -35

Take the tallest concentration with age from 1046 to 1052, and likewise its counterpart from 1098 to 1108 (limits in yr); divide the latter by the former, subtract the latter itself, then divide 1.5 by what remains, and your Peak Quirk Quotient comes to -0.0369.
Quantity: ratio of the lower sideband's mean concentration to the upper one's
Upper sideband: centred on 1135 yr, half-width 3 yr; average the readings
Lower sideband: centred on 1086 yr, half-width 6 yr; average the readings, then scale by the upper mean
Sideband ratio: 1.4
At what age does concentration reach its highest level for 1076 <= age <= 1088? 1081 yr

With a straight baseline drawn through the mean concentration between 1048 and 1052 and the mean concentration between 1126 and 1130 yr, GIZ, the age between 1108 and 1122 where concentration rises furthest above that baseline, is 1121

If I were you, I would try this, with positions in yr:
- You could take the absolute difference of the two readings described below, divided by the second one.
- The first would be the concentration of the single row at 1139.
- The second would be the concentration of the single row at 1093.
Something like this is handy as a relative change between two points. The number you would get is 0.29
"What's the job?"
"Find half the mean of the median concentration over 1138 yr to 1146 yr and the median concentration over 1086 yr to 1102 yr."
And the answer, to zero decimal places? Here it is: 19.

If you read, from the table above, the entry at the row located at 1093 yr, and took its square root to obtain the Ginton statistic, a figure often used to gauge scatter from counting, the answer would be 6.20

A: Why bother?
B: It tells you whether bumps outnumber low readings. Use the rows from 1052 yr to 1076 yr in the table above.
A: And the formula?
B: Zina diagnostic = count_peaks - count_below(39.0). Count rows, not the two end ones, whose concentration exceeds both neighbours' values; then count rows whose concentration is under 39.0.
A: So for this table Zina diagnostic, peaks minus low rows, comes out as -10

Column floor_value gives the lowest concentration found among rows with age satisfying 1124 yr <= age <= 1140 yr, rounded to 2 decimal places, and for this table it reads 21.20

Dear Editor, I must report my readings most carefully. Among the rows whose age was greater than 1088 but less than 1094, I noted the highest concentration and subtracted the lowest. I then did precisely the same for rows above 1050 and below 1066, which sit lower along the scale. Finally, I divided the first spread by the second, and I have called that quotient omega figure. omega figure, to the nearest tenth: 0.1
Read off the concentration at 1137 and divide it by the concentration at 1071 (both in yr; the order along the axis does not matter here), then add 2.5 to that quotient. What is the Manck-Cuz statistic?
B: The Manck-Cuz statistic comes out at 3.23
